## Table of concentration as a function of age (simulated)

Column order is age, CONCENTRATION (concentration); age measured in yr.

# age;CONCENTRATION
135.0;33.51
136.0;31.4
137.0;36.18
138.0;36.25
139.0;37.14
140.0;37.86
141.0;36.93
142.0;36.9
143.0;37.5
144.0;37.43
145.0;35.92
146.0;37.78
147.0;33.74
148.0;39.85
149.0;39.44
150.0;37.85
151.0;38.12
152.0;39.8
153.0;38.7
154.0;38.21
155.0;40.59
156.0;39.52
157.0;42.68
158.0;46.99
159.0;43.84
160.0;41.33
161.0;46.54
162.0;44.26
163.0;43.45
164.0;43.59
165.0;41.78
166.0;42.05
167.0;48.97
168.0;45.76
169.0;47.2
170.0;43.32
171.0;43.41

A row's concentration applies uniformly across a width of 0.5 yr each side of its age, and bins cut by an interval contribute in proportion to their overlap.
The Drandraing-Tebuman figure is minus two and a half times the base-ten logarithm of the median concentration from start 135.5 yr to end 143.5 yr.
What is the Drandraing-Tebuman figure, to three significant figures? -3.92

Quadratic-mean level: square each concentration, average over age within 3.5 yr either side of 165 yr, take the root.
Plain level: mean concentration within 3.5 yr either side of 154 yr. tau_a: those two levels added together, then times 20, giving 1680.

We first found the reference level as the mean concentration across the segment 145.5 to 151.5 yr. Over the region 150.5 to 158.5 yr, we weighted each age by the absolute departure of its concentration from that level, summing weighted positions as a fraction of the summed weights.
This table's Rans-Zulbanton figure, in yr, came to 156.3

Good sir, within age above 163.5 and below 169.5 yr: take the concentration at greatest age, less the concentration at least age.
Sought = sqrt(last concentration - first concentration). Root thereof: 1.9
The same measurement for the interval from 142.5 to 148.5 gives 1.5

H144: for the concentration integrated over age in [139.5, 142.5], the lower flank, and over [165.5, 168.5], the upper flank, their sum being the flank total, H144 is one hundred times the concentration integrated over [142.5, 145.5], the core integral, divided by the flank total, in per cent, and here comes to 45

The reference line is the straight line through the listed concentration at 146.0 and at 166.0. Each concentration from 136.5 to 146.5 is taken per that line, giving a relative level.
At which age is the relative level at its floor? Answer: 145.0 yr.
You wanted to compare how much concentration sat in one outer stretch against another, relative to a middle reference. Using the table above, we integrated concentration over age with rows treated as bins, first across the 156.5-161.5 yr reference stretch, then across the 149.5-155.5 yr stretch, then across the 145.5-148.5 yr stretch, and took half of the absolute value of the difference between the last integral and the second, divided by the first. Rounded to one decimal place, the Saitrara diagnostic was 0.3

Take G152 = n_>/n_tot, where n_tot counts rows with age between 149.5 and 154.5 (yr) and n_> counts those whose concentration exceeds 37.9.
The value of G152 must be 0.80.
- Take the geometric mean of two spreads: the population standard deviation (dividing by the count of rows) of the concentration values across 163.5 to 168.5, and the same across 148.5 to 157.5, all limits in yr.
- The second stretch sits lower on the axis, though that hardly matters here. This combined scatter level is 2.0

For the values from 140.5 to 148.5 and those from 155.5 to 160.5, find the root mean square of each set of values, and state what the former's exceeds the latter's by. -5.9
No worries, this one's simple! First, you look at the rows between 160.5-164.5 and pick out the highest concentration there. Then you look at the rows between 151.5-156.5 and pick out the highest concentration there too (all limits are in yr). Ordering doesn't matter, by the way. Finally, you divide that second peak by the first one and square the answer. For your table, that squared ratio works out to 0.76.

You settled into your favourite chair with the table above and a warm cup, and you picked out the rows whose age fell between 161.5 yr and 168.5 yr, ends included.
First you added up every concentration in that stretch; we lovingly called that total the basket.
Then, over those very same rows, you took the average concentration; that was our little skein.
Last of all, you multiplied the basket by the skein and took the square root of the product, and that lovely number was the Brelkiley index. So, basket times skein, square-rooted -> 117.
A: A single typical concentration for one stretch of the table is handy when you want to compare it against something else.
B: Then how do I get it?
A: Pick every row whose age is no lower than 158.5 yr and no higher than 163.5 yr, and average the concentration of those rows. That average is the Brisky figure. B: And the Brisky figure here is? 44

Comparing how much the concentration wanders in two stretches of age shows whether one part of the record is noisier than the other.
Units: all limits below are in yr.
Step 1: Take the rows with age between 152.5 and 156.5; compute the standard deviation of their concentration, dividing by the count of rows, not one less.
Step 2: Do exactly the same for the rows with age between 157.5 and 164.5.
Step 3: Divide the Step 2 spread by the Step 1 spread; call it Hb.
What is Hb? 2.0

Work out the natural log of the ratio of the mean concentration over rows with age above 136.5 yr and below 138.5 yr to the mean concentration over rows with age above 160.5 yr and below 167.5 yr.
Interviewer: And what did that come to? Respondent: -0.20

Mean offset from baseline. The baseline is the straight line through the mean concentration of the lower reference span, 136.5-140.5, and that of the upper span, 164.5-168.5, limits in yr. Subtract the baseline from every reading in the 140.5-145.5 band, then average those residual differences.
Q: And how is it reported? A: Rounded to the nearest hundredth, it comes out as -1.17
